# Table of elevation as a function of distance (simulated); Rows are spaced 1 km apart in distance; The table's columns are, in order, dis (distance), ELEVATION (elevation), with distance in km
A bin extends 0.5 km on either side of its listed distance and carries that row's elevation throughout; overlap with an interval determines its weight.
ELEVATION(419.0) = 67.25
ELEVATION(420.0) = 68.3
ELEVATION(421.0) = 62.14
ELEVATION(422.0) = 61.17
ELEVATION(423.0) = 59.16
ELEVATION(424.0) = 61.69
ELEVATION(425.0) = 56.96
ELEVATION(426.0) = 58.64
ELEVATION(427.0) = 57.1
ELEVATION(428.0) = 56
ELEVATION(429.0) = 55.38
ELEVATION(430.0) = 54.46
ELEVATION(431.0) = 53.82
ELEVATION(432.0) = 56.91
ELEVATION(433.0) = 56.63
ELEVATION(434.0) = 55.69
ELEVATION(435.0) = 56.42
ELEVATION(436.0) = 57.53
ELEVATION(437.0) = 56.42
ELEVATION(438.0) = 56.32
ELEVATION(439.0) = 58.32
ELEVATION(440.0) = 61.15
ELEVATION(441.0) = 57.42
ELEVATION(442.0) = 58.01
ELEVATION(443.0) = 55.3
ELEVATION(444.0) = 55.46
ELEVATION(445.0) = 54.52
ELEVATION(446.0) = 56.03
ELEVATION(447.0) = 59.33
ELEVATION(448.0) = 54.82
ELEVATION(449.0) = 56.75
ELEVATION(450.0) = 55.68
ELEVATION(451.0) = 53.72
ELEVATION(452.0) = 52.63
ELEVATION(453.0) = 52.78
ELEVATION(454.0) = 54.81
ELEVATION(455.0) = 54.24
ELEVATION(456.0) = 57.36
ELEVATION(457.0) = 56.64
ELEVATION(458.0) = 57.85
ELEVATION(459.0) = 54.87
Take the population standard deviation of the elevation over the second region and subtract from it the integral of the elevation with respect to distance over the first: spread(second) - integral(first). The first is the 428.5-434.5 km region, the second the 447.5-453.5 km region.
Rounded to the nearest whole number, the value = -331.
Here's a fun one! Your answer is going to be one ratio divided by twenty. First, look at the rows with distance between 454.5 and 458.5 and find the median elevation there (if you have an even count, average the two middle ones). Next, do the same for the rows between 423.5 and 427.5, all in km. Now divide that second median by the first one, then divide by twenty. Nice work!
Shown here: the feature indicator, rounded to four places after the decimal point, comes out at 0.0508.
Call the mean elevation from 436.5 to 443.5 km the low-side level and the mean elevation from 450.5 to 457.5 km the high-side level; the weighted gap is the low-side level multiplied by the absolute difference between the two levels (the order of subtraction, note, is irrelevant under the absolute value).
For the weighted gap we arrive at 171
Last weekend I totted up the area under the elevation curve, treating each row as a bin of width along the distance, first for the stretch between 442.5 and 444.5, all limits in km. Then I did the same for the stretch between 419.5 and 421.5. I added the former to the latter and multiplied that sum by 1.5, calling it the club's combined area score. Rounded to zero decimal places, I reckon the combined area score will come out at 362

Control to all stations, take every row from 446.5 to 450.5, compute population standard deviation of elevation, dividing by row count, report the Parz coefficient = 1.7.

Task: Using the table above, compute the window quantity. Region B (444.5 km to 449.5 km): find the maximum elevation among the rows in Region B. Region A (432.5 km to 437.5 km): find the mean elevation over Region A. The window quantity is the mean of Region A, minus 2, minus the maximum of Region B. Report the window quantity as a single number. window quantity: -4.8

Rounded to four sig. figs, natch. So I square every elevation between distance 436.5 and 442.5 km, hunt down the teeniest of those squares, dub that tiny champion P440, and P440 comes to 3172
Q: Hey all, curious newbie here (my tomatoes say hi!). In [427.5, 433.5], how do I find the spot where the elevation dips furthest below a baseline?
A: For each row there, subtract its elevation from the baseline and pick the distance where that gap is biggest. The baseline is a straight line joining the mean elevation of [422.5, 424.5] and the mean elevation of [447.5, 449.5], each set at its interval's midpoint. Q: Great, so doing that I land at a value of 431.0 km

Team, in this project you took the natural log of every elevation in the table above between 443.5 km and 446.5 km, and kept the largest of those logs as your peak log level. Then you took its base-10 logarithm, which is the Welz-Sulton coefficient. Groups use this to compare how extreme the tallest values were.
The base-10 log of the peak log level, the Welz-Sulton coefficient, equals 0.605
